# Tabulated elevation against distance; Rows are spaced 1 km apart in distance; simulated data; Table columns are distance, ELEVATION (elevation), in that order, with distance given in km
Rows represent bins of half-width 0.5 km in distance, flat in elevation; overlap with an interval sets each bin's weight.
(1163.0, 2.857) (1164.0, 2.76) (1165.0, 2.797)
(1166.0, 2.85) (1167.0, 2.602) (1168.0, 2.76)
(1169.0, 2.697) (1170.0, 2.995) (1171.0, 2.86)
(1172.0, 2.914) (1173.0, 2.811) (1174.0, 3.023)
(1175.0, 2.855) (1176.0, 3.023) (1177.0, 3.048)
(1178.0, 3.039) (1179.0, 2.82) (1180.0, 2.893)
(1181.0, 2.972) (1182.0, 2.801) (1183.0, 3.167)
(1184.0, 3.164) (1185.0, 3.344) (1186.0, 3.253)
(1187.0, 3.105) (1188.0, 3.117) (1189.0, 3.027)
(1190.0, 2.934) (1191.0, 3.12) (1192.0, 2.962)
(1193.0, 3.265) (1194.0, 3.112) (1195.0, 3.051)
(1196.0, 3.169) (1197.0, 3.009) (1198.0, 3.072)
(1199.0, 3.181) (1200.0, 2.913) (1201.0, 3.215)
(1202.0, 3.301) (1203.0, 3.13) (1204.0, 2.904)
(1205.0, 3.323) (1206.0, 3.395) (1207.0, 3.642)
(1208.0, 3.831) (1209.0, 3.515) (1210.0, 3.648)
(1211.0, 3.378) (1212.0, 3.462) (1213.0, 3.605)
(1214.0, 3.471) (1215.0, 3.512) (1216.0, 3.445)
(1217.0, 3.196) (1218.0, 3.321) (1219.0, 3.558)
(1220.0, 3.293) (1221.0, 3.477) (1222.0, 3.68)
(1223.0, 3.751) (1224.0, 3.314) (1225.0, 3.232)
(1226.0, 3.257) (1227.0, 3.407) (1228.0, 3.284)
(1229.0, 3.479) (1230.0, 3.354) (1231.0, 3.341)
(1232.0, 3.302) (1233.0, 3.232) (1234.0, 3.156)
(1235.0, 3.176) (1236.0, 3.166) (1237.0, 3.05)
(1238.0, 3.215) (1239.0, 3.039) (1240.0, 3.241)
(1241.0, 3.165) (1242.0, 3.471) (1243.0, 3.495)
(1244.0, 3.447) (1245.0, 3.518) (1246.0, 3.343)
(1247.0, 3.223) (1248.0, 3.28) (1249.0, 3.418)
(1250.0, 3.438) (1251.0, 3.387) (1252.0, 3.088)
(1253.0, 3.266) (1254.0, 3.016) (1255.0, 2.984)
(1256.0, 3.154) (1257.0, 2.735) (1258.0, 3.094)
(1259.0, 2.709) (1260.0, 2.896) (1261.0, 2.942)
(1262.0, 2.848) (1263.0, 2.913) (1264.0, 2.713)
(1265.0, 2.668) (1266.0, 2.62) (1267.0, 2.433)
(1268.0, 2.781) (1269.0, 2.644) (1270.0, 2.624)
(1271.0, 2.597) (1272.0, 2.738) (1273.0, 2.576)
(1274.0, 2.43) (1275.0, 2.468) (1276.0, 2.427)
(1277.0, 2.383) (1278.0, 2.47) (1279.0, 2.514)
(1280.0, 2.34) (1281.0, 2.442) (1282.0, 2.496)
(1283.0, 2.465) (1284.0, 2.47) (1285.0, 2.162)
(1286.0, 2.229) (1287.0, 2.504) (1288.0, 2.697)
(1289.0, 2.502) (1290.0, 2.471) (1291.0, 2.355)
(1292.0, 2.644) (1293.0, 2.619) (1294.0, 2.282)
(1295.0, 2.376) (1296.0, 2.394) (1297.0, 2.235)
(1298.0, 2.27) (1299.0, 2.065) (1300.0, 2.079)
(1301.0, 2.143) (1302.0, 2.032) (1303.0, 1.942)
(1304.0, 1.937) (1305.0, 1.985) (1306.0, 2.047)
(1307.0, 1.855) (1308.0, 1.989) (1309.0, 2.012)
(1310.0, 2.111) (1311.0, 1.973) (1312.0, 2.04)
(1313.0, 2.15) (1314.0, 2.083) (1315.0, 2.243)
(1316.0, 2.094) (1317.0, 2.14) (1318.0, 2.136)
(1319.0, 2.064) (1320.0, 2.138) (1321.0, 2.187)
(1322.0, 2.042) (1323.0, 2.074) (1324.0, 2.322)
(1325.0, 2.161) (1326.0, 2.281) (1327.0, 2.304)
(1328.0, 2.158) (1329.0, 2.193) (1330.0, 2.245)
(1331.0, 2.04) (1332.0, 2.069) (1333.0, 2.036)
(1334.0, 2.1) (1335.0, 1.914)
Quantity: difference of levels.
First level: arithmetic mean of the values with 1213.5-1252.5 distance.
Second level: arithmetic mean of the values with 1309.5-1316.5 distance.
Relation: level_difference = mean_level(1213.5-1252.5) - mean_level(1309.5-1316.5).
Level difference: 1.2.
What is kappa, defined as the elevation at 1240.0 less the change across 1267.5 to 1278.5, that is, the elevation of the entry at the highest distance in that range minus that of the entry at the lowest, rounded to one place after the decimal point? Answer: 3.6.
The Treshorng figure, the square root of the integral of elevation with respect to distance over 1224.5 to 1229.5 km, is 4.1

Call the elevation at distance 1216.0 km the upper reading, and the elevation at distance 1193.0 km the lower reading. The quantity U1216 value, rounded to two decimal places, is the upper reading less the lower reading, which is 0.18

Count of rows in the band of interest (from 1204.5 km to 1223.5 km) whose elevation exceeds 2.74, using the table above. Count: 19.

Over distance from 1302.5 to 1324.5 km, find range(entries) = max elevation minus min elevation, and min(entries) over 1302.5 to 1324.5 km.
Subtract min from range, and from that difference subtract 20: -21.4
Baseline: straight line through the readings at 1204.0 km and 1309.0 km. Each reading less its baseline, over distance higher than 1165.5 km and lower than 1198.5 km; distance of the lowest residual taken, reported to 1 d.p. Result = 1167.0 km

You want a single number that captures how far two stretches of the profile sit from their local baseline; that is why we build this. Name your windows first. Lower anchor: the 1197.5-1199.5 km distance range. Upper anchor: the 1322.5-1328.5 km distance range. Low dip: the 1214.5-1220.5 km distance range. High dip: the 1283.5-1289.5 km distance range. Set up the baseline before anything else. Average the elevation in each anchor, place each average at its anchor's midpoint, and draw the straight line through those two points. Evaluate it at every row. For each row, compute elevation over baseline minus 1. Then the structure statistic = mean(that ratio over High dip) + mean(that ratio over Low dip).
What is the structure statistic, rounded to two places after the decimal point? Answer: 0.11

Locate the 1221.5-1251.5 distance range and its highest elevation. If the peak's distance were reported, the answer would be 1223.0 km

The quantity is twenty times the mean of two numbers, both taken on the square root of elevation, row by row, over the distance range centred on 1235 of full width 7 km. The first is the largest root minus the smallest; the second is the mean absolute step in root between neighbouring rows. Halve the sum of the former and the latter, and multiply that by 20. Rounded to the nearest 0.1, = 0.9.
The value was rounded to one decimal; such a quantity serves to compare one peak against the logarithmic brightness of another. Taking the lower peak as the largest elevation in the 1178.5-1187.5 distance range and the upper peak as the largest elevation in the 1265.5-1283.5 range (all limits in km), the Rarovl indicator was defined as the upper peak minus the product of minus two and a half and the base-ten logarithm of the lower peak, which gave 4.1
